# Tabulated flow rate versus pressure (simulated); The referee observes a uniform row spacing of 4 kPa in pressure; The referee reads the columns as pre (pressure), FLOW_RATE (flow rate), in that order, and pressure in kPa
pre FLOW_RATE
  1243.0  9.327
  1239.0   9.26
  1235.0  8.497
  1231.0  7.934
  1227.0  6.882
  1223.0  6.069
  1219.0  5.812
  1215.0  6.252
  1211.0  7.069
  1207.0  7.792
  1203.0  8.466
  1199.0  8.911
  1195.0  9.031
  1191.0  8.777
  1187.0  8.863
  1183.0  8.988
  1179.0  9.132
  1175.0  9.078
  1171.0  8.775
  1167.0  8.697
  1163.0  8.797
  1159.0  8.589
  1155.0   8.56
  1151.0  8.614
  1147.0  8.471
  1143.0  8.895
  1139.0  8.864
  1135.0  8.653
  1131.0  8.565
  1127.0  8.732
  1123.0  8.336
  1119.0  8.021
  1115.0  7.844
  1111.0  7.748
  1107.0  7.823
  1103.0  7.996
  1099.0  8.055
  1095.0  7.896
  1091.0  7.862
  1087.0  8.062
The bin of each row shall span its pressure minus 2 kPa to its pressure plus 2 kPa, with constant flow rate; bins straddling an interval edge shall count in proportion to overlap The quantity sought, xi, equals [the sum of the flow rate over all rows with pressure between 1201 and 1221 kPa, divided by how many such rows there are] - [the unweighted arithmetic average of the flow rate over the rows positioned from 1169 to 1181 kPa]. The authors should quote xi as -1.9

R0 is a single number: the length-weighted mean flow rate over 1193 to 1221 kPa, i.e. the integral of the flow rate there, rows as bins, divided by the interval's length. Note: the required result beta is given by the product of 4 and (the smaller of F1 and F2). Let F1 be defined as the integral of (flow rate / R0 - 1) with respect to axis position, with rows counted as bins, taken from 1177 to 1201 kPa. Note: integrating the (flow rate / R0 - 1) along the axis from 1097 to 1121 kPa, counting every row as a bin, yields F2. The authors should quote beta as 4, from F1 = 4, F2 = 0.9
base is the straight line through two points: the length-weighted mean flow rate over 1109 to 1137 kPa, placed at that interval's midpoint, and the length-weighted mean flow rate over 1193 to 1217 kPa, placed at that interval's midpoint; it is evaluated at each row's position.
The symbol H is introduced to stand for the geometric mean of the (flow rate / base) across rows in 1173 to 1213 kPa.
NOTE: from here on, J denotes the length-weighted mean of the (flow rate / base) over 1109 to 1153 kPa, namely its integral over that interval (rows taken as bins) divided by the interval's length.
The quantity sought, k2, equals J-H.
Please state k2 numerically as -0.05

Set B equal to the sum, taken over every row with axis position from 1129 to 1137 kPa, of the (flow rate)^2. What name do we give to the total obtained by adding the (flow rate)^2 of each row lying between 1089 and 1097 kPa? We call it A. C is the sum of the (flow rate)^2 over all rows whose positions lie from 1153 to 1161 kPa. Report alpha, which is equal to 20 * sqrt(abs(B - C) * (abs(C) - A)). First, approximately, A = 124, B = 148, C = 147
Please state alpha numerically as 104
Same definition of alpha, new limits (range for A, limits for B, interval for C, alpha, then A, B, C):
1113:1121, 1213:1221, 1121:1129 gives 761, 126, 73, 146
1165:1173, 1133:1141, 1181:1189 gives 126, 153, 153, 159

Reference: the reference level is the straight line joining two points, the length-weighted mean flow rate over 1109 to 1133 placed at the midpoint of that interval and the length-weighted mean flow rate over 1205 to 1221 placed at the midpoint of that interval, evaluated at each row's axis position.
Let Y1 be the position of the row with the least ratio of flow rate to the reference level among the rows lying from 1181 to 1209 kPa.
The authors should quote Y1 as 1207.0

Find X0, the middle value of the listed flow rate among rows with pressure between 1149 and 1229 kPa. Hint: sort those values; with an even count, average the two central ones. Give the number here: 8.66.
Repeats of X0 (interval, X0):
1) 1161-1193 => 8.83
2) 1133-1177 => 8.70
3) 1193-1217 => 8.13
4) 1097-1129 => 8.01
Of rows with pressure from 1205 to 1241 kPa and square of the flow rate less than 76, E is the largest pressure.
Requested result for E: 1235.0 kPa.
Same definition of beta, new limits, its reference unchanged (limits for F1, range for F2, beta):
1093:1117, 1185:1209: 3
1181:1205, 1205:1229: -12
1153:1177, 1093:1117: 3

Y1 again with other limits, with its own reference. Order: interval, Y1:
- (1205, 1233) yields 1219.0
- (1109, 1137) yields 1111.0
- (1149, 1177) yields 1151.0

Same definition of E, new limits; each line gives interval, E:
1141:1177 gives 1167.0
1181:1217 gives 1215.0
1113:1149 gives 1147.0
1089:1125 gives 1123.0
